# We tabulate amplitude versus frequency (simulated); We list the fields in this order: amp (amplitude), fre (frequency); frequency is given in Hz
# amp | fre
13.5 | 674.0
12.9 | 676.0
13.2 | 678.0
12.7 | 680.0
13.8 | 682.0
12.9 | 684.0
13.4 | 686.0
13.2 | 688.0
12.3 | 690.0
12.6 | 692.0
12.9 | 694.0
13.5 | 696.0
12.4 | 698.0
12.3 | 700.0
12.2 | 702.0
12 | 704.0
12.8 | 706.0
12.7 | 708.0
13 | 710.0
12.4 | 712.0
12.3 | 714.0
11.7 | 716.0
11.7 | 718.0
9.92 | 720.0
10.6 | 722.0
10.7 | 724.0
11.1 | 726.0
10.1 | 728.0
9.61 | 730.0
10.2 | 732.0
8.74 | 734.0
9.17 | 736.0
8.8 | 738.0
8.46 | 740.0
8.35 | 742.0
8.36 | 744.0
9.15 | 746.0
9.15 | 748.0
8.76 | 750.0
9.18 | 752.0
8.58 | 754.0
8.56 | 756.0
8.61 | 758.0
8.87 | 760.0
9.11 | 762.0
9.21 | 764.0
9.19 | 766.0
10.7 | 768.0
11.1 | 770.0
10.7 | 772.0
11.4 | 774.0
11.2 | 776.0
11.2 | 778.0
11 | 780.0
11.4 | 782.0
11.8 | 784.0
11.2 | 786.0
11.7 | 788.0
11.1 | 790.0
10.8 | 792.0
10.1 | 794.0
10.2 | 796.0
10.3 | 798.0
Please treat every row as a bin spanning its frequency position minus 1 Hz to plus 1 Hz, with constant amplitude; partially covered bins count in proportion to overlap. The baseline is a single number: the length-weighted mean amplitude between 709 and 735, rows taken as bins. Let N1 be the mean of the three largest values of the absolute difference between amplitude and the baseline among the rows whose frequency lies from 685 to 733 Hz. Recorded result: 2.44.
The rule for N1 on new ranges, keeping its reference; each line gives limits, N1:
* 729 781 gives 2.54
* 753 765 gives 2.35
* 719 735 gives 1.51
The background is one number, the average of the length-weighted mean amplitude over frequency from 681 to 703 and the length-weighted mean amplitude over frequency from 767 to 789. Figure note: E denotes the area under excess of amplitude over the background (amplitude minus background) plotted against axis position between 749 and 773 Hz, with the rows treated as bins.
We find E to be -64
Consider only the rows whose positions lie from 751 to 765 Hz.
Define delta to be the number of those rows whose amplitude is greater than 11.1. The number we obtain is 0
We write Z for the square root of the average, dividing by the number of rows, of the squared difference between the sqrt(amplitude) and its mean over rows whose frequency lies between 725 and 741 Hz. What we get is 0.135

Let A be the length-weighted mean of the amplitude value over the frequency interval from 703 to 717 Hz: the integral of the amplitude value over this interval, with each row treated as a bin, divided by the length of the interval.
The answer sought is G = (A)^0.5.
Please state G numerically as 3.52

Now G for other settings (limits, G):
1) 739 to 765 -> 2.97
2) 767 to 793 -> 3.34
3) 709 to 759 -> 3.14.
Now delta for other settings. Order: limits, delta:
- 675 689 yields 7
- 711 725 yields 4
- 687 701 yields 7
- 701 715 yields 7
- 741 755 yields 0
